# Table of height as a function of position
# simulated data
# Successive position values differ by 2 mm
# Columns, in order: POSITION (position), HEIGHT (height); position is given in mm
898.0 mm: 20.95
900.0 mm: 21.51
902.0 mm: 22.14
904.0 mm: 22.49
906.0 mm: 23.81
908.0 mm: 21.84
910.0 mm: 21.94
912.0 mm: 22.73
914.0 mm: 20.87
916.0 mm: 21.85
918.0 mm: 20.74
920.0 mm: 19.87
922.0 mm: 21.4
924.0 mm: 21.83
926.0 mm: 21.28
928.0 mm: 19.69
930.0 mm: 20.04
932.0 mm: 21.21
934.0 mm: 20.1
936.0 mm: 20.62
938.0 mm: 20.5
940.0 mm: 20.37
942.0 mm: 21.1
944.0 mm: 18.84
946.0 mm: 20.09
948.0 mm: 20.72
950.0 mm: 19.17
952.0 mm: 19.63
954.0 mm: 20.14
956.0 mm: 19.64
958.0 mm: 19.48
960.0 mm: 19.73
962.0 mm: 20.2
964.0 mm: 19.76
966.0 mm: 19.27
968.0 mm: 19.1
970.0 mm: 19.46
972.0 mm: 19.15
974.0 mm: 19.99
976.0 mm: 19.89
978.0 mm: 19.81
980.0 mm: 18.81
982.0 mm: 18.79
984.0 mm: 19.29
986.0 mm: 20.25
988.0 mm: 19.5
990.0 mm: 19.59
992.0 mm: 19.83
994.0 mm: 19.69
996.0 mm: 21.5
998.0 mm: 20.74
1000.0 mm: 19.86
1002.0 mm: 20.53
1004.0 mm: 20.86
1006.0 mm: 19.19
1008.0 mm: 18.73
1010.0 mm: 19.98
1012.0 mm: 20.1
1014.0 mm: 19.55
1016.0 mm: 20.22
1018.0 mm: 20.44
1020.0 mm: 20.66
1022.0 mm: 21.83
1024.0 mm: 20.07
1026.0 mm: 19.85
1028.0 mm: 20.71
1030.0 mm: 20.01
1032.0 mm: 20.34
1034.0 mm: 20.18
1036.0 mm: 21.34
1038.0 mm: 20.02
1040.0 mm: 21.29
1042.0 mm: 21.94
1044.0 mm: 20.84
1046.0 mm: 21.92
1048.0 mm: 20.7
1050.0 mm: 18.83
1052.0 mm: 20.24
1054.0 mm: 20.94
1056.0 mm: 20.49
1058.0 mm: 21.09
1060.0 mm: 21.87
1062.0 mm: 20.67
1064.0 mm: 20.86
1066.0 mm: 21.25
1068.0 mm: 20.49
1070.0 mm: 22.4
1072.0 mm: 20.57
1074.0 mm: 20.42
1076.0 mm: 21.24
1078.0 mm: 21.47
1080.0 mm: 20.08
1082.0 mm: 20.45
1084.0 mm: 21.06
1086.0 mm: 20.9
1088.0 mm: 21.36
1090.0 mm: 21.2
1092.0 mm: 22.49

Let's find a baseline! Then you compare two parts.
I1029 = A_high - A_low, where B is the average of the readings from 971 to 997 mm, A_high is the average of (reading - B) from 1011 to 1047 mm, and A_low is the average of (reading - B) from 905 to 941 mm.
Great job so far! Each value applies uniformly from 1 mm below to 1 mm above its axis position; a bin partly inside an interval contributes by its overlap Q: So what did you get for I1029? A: -0.52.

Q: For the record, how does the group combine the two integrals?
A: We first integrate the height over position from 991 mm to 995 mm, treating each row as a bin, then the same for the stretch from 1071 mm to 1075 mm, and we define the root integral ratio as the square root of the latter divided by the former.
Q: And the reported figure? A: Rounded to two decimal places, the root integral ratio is 1.02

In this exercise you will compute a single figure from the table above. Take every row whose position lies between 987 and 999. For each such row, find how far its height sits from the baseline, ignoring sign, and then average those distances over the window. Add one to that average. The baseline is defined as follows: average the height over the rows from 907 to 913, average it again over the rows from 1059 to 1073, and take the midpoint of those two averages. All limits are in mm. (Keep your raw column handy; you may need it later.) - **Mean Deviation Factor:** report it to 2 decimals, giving 2.52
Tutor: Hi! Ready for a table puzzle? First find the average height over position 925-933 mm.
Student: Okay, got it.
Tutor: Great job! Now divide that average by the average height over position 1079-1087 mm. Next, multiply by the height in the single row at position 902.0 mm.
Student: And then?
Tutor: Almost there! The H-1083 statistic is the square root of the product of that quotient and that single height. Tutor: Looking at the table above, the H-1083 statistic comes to 4.70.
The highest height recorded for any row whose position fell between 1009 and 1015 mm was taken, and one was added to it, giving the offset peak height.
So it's 21.1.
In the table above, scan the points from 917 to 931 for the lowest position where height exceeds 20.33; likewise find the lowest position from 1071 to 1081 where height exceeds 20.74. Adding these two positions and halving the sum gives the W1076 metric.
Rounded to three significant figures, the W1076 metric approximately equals 997 mm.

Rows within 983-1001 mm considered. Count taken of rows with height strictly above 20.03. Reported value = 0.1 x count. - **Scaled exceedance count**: 0.30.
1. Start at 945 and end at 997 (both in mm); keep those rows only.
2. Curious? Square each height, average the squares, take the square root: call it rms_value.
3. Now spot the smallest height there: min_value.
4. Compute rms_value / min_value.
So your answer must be 1.05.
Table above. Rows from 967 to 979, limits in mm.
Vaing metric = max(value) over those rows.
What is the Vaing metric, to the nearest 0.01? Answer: 19.99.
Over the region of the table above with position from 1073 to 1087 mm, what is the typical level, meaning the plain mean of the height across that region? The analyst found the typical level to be 20.8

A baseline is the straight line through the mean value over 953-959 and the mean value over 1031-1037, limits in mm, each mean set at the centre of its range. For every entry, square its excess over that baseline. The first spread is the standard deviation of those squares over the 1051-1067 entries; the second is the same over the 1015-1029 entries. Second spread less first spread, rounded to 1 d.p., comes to 0.3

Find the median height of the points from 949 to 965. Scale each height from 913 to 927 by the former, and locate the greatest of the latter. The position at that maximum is 916.0 mm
